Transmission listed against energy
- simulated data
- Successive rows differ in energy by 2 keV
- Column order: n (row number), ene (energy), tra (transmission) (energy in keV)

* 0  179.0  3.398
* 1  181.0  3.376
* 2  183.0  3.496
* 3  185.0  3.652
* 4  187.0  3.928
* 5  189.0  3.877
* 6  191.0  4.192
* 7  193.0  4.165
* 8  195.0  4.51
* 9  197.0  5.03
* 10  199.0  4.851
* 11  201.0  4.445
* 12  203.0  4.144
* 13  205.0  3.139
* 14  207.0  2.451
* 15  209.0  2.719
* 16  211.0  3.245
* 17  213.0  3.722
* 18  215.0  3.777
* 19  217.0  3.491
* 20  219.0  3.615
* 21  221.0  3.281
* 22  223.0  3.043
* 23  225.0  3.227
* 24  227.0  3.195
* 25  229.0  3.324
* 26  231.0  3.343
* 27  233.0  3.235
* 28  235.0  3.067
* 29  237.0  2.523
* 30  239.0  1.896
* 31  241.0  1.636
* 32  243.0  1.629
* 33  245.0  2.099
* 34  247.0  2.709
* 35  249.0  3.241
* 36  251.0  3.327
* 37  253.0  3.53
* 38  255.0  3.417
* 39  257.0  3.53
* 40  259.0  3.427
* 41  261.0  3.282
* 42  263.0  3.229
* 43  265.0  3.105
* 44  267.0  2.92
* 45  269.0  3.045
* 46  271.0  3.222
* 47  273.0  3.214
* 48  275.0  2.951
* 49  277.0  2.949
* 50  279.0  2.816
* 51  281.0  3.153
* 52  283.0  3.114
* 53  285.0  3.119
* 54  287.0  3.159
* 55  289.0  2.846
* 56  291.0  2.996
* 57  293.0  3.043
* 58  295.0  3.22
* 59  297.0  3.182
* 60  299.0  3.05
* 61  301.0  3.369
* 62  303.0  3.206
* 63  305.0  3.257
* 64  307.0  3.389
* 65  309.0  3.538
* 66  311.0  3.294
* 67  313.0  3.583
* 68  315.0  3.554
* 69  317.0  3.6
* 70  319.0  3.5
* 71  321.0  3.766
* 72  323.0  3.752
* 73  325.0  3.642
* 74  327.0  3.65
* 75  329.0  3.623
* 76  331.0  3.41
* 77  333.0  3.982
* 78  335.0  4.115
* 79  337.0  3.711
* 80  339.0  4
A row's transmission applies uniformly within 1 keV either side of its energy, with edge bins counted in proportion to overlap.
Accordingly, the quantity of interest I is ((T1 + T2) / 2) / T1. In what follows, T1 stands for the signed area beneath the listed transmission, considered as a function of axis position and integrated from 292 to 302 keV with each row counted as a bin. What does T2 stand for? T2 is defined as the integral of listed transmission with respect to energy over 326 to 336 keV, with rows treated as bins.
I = 1.09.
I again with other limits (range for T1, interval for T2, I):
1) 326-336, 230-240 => 0.87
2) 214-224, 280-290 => 0.95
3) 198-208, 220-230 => 0.92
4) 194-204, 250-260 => 0.87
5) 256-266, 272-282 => 0.96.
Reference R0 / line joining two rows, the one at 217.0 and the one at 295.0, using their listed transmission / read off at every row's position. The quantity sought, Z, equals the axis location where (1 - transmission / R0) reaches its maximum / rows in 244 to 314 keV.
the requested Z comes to 245.0 keV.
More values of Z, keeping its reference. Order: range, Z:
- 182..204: 183.0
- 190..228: 207.0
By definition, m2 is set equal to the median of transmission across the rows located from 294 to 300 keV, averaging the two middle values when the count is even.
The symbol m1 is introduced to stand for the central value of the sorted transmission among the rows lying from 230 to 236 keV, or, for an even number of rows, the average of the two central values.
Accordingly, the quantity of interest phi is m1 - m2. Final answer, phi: 0.05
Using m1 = 3.2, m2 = 3.2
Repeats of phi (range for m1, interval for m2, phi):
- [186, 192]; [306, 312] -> 0.54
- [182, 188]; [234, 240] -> 1.13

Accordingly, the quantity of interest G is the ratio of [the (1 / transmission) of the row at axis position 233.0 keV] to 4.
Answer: 0.077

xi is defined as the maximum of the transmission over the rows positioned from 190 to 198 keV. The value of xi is 5.03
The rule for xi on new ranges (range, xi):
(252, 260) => 3.53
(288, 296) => 3.22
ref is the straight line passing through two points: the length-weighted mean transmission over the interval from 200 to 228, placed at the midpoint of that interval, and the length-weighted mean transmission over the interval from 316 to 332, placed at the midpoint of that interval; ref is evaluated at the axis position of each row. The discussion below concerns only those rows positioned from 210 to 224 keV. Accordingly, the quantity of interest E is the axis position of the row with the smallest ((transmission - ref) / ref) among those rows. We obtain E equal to 223.0 keV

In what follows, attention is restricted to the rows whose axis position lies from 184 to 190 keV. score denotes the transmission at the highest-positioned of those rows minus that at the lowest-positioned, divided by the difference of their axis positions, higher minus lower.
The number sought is 0.06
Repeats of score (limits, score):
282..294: -0.01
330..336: 0.18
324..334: 0.04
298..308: 0.04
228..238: -0.10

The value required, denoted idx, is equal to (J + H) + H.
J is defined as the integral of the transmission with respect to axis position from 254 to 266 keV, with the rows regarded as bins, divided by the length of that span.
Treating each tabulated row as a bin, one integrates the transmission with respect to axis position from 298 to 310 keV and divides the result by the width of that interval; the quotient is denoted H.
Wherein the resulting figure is 9.9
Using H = 3.30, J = 3.3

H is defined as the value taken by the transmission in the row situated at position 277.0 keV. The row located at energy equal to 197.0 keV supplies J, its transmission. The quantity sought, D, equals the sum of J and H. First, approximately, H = 2.949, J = 5.03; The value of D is 7.98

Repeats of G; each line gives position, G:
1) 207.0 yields 0.102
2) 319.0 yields 0.071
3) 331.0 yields 0.073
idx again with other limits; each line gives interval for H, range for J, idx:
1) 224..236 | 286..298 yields 9.5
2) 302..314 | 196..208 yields 10.8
